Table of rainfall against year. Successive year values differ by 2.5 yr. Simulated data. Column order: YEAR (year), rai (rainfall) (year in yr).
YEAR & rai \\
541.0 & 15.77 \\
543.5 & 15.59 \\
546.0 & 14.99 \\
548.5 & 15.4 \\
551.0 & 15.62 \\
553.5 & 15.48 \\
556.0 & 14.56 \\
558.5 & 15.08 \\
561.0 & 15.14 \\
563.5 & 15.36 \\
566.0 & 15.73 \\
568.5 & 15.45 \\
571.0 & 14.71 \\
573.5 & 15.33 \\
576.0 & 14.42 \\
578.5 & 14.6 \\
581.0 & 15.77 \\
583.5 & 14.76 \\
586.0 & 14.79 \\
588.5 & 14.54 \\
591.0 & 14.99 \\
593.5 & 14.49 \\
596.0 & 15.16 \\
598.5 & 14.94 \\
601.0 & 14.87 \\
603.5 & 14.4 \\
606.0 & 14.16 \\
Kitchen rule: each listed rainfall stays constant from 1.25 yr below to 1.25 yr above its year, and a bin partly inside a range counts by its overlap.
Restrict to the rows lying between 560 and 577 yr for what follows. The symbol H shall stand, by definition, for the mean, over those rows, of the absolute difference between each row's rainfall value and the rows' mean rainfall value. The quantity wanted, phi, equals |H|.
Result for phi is 0.348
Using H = 0.348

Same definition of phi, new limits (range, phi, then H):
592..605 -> 0.262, 0.262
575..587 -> 0.361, 0.361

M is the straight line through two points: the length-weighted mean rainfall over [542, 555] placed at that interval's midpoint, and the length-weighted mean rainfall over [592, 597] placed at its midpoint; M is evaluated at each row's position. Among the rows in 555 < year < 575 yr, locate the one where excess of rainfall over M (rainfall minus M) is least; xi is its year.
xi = 556.0 yr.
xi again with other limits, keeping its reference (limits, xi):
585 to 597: 588.5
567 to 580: 576.0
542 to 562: 556.0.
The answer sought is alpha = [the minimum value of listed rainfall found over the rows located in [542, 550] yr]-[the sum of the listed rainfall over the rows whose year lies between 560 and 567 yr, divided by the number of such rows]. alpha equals -0.4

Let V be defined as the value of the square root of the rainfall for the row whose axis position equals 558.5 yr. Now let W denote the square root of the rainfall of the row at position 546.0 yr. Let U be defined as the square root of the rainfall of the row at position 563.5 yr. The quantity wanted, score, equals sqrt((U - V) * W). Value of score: 0.37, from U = 3.92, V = 3.88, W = 3.87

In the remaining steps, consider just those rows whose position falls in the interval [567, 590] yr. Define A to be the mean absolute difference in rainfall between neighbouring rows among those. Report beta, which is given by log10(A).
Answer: -0.2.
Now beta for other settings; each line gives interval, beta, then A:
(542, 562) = -0.4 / 0.41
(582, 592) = -0.6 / 0.24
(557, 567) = -0.7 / 0.22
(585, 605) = -0.4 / 0.38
